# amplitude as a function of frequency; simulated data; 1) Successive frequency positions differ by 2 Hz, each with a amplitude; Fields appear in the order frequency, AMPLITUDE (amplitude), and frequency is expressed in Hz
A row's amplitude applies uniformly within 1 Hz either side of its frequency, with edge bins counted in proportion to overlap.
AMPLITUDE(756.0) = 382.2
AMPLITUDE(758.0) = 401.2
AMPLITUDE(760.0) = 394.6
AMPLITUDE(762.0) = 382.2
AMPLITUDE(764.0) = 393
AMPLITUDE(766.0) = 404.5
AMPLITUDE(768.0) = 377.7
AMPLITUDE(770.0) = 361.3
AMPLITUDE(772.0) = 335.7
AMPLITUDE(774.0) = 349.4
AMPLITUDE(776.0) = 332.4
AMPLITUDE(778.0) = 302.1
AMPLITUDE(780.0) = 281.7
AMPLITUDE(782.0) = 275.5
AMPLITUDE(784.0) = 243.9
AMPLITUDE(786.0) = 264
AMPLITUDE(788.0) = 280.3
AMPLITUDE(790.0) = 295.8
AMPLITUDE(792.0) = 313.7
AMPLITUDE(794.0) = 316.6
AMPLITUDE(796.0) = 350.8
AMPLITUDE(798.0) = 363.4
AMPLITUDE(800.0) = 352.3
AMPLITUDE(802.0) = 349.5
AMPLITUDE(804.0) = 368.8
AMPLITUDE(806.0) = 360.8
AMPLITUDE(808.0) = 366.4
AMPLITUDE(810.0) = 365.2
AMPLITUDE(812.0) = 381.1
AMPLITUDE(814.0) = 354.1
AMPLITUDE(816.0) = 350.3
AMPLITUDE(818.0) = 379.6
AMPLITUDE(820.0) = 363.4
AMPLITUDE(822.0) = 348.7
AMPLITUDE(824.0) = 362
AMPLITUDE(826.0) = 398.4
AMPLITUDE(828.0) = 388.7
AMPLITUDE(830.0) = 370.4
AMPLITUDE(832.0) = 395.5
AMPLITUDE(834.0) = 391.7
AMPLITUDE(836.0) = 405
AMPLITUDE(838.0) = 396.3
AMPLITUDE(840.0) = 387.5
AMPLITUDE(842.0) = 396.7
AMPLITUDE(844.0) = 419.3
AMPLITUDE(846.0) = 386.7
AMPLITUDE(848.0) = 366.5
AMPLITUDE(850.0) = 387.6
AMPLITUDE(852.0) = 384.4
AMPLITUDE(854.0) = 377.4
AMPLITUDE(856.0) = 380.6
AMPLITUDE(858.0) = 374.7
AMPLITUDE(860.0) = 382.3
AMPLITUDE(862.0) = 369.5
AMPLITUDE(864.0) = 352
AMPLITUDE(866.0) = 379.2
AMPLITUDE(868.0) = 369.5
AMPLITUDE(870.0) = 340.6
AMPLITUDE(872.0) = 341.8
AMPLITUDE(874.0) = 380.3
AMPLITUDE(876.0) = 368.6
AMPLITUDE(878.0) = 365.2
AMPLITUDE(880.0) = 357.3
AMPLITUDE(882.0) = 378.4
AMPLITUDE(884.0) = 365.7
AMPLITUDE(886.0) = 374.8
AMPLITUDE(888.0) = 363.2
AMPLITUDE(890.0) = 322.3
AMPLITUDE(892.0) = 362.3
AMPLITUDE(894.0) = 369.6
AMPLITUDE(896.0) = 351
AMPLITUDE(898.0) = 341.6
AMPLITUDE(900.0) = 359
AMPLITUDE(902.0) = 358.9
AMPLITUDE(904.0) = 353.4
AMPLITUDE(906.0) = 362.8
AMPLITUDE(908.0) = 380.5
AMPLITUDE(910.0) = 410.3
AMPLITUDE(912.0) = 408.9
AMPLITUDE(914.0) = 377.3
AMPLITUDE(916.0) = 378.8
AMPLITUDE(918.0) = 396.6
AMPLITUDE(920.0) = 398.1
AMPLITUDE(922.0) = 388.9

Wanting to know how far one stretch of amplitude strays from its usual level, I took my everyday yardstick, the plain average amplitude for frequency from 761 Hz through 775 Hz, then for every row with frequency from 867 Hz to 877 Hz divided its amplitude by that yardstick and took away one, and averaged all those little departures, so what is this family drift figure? -0.03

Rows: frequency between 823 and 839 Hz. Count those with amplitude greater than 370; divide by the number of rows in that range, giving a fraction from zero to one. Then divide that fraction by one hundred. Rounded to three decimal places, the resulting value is 0.009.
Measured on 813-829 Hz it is 0.004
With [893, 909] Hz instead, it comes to 0.001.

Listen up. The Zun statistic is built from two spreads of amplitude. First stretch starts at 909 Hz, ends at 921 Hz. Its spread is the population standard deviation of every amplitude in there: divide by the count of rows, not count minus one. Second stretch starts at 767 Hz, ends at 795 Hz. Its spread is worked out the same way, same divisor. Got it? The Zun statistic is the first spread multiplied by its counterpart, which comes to 487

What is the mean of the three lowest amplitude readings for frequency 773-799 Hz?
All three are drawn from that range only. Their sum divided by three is 261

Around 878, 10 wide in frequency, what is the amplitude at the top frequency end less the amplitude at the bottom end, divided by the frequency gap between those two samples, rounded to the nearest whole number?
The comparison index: 0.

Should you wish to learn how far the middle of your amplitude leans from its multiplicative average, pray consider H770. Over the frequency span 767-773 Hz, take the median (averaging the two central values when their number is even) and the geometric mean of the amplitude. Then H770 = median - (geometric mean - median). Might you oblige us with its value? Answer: 365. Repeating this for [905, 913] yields 399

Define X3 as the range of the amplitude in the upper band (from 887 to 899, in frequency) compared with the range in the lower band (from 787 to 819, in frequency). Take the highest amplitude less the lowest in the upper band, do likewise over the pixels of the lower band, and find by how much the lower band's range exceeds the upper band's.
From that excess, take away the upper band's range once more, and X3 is 6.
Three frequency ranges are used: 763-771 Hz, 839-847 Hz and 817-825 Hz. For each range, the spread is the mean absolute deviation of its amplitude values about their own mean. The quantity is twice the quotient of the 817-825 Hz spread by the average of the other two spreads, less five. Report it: -3.7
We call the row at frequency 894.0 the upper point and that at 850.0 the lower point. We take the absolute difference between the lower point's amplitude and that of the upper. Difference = 18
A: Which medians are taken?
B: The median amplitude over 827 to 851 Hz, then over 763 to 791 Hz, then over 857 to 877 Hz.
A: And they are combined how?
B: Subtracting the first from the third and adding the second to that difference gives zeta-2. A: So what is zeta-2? 297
